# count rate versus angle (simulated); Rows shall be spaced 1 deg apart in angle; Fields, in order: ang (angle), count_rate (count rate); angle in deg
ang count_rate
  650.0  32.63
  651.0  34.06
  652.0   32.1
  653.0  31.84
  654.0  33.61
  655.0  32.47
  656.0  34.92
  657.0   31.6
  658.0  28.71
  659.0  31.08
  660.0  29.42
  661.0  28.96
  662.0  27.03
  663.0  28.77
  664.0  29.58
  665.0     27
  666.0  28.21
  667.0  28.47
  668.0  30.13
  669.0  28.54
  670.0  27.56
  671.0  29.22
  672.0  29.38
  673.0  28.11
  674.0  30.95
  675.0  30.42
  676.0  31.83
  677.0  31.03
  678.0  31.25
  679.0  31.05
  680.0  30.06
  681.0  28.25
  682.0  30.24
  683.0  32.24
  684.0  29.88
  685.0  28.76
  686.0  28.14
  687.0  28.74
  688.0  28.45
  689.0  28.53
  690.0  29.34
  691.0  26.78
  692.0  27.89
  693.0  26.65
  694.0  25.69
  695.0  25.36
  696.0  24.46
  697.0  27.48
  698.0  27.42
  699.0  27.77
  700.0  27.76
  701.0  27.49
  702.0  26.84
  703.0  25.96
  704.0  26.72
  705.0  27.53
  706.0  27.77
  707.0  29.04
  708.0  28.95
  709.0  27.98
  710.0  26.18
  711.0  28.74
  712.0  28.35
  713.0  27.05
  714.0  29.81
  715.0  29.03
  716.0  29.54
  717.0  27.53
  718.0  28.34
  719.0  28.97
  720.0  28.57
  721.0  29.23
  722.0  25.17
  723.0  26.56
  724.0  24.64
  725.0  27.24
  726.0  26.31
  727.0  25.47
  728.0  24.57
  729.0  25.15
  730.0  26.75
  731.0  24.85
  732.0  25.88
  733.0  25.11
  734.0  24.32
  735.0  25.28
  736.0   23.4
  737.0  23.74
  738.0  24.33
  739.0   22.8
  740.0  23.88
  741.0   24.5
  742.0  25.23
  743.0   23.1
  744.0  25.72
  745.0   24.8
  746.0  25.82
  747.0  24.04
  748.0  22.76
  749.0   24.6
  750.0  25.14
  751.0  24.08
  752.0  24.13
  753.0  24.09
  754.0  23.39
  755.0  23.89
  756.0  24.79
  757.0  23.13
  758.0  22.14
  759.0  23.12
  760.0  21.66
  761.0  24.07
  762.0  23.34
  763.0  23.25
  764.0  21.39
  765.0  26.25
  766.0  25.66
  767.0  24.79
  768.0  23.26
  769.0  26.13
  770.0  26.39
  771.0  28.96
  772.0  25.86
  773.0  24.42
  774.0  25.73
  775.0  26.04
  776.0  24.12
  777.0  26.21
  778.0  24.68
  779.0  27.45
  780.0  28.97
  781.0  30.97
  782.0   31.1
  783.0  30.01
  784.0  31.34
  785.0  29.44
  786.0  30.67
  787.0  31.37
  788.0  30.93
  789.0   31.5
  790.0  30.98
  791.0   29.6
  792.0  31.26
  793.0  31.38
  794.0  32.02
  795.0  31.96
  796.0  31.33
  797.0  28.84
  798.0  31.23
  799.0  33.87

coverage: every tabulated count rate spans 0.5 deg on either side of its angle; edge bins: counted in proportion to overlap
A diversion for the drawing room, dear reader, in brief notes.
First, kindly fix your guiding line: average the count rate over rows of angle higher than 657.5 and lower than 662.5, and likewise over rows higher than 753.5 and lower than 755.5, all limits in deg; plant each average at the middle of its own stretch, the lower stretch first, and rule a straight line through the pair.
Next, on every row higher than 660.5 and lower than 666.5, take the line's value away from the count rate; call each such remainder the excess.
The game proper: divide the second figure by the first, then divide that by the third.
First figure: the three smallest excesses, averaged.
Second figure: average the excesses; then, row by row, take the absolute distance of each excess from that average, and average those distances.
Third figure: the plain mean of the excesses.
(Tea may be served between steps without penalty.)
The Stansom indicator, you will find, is 1.0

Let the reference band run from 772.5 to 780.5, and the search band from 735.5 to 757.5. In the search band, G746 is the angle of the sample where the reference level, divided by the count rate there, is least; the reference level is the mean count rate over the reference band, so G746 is 746.0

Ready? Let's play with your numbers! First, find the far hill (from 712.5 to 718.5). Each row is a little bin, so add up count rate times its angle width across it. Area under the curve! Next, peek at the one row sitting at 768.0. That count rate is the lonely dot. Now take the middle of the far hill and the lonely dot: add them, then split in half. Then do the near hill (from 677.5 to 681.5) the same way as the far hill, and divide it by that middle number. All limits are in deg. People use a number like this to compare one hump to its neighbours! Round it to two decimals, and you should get 1.24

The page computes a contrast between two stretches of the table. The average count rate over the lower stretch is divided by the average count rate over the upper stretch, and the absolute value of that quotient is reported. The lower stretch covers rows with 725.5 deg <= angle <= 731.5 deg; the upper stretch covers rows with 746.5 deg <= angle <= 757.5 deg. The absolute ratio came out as 1.063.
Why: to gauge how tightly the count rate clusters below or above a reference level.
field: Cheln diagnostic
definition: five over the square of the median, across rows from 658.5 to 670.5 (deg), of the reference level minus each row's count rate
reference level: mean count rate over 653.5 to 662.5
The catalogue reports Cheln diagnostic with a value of 1.0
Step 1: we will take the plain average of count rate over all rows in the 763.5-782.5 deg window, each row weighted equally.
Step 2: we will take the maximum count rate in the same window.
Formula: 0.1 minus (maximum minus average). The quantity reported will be -5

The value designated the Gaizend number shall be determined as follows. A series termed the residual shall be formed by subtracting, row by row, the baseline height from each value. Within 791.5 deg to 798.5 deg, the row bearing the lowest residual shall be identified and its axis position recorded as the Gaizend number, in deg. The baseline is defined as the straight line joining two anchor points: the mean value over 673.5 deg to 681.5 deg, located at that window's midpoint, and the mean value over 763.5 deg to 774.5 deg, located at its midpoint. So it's 797.0 deg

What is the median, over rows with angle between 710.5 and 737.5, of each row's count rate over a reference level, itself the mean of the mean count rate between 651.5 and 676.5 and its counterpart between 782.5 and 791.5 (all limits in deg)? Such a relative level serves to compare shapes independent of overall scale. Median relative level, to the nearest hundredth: 0.88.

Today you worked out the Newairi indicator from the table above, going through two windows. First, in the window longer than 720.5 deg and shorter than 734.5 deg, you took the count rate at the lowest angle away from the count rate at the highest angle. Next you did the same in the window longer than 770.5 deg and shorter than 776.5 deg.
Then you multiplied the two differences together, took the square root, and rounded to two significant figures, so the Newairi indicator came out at 4.9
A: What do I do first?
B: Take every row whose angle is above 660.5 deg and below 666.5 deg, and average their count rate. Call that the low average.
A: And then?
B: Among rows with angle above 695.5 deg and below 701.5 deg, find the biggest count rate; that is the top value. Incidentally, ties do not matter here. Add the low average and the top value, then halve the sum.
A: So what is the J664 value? 28.0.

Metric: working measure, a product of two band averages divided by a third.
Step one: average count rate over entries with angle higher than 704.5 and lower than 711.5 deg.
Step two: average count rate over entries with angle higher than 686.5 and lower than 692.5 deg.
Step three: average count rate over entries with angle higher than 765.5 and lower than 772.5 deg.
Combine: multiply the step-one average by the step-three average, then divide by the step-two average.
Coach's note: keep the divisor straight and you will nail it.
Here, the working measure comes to 25.6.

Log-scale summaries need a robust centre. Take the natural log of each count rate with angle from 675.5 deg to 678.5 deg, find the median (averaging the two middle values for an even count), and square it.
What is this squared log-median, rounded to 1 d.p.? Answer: 11.8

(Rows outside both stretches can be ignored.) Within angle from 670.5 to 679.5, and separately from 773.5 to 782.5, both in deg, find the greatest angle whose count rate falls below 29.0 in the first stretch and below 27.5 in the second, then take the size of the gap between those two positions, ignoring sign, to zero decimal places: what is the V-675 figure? 106 deg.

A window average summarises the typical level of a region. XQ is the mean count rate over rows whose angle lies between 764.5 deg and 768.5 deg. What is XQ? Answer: 25.0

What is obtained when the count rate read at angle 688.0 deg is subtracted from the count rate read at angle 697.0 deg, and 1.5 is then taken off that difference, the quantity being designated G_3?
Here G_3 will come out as -2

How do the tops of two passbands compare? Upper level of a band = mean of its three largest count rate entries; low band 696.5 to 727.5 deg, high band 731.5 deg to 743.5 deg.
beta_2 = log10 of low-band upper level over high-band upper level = 0.064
